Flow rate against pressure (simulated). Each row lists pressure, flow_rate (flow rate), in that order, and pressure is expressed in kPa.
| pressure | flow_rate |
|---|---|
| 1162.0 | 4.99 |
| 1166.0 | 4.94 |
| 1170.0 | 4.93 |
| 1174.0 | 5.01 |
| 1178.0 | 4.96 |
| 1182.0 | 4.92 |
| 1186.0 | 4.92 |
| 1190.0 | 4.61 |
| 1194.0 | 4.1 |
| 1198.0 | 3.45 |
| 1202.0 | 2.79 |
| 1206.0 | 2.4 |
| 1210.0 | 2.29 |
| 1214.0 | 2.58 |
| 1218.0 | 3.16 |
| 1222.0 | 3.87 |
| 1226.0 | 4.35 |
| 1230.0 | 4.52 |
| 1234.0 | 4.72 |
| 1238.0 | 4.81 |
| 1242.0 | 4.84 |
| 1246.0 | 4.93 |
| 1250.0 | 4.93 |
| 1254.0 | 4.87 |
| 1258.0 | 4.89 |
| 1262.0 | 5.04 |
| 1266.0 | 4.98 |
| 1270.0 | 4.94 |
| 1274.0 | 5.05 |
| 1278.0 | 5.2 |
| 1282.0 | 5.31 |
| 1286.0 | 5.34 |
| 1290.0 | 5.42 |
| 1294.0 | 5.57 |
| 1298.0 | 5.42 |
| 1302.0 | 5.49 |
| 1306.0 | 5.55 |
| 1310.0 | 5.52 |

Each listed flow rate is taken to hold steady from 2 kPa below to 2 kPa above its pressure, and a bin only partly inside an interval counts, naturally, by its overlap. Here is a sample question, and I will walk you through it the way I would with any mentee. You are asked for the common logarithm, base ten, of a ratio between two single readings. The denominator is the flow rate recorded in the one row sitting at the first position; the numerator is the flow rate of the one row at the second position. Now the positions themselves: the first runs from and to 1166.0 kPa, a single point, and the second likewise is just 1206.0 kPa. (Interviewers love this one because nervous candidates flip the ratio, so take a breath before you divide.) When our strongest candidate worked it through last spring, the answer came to -0.31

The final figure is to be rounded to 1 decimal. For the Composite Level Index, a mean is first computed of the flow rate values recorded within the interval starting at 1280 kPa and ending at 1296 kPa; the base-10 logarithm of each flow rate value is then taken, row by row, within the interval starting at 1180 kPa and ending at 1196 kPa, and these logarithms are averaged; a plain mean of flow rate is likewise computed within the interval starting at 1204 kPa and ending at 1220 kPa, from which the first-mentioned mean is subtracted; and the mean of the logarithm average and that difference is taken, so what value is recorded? -1.1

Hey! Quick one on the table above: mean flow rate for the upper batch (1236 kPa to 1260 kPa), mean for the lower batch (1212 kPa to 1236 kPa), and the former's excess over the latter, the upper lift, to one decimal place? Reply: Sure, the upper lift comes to 1.0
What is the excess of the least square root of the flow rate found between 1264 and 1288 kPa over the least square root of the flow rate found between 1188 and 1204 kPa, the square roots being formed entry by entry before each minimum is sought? 0.55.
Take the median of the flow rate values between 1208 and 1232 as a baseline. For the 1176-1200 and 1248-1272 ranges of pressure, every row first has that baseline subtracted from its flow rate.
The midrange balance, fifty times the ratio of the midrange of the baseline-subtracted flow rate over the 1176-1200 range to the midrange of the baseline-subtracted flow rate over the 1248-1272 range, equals 24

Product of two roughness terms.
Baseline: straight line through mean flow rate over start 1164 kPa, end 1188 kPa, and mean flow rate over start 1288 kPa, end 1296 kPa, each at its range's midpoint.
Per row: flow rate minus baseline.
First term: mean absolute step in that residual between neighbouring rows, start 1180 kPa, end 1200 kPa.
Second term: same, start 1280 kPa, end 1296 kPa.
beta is 0.026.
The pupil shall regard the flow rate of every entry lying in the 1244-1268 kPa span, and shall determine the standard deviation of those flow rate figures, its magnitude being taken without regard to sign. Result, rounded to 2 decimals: 0.06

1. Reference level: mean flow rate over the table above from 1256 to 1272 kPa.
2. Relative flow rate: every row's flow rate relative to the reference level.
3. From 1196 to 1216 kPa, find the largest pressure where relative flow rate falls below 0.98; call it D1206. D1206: 1214.0 kPa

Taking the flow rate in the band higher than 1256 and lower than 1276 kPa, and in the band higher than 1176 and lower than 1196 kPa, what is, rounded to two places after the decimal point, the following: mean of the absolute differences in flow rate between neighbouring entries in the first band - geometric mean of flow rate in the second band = -4.60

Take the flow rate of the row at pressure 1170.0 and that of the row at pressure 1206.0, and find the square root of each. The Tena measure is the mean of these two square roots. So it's 1.88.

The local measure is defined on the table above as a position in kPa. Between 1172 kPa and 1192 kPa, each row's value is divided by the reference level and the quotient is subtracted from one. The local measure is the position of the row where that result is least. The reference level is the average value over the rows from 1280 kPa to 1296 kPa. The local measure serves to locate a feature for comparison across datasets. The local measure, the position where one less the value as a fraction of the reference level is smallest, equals 1174.0 kPa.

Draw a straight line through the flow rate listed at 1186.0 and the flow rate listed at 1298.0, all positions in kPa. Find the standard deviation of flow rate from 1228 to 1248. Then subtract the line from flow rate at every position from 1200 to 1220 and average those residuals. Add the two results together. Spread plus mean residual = -2.2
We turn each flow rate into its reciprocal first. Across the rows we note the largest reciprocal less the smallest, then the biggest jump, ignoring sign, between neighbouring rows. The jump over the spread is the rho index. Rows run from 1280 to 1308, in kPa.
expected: 0.6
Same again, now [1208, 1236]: 0.3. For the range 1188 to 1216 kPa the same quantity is 0.3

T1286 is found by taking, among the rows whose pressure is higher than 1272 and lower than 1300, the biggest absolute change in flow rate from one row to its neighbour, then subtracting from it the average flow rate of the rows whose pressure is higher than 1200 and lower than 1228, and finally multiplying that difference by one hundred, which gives -291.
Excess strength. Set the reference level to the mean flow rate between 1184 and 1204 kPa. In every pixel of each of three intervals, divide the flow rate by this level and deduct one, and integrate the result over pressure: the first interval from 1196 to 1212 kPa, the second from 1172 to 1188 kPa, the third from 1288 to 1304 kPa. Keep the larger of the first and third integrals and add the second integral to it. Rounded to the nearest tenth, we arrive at 10.0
